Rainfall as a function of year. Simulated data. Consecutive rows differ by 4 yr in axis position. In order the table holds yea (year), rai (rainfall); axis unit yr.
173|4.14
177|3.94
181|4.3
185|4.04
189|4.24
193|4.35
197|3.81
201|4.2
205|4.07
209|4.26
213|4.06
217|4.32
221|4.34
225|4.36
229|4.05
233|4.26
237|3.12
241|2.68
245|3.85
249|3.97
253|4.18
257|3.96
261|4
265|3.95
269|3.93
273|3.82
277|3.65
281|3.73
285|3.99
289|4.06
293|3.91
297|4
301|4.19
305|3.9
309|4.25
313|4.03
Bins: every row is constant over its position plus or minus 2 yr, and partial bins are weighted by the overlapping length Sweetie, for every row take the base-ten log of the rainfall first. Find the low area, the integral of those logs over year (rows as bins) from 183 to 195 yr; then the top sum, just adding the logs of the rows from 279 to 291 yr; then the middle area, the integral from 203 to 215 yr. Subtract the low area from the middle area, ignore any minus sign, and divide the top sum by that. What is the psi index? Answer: 18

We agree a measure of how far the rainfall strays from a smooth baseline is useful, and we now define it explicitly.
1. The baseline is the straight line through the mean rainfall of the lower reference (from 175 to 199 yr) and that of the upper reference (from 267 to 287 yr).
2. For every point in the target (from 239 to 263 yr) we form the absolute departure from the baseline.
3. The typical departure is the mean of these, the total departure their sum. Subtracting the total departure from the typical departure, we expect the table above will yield -1.6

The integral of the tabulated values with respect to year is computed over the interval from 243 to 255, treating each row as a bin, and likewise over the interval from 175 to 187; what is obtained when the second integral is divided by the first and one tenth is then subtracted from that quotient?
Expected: 0.92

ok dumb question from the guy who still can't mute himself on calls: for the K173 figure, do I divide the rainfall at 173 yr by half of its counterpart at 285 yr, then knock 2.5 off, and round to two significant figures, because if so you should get -0.42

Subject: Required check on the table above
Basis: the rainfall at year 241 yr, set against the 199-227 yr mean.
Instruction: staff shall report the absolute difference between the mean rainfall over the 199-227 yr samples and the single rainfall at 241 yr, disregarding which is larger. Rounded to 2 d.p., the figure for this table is 1.55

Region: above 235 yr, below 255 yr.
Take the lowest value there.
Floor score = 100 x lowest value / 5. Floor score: 54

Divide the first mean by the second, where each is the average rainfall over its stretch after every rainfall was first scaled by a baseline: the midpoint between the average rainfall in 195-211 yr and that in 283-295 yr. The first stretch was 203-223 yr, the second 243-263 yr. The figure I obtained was 1.05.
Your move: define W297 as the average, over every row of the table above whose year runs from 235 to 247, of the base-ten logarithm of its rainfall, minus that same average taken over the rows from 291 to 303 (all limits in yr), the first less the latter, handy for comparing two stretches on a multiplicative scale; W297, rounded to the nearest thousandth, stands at -0.103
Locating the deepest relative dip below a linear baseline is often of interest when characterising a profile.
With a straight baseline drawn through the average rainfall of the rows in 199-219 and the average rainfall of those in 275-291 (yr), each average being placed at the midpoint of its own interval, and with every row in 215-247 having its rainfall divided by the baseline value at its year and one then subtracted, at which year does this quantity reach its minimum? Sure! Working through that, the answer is 241 yr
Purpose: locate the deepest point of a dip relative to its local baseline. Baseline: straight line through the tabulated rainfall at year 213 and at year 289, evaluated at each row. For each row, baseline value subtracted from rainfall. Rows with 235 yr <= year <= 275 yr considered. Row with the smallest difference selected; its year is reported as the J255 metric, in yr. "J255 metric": 241 yr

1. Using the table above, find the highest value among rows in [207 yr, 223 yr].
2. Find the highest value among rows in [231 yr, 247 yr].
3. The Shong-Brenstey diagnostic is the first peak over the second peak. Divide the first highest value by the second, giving 1.02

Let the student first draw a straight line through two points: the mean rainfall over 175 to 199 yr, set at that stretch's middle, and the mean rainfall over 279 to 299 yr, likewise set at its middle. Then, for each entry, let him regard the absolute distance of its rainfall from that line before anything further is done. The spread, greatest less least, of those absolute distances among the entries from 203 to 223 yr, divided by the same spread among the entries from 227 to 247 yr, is 0.2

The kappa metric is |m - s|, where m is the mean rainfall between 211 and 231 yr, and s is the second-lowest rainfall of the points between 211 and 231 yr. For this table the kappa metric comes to 0.17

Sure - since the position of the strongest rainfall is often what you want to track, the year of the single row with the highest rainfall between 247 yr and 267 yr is 253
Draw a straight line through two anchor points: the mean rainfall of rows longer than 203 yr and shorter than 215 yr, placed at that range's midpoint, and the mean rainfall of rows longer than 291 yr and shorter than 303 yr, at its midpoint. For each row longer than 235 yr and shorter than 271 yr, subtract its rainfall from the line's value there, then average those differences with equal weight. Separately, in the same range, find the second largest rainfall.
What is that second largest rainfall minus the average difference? 3.66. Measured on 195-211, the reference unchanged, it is 4.15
